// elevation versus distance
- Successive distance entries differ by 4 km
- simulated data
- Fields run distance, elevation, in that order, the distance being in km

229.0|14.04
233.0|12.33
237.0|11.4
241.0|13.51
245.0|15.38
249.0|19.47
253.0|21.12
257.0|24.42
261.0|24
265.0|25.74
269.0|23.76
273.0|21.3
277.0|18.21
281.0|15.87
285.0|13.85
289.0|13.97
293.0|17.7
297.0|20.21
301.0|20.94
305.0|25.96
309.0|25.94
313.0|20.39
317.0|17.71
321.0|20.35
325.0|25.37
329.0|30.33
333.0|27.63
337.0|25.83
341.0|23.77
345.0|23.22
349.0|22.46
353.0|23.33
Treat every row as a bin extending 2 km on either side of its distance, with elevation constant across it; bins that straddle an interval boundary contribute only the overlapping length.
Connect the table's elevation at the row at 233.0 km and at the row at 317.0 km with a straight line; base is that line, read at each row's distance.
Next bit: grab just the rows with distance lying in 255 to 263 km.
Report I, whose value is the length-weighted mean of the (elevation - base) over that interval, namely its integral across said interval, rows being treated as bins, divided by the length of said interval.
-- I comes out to 10.2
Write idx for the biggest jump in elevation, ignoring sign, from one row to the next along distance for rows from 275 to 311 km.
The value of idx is 5.0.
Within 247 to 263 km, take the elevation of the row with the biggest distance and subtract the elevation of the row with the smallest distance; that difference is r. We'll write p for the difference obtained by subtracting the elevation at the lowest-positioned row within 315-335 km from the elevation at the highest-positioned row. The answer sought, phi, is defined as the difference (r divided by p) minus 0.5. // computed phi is 0.0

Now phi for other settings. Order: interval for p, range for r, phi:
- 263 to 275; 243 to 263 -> -2.4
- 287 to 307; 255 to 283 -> -1.2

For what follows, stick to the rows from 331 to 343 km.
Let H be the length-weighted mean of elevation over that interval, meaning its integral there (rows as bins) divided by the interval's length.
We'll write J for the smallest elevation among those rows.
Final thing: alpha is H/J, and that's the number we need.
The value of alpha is 1.08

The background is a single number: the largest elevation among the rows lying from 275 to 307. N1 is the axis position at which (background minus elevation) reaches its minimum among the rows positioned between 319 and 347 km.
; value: 329.0 km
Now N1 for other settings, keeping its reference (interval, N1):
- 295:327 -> 305.0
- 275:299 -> 297.0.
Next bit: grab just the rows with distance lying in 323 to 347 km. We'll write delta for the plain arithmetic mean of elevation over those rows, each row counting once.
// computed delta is 26.0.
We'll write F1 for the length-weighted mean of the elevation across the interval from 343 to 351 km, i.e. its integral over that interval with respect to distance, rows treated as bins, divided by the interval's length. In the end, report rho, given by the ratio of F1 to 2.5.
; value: 9.1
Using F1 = 22.8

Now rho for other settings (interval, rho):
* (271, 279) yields 7.9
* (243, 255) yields 7.5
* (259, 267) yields 9.9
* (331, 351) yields 9.8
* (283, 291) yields 5.6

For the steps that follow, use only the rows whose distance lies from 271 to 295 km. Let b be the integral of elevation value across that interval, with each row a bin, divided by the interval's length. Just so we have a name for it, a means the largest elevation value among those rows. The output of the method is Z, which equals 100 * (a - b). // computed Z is 448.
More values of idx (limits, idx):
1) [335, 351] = 2.1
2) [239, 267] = 4.1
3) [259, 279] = 3.1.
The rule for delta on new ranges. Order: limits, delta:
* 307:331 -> 23.3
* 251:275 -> 23.4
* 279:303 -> 17.1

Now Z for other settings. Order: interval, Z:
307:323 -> 484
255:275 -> 190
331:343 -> 189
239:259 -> 564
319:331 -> 498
